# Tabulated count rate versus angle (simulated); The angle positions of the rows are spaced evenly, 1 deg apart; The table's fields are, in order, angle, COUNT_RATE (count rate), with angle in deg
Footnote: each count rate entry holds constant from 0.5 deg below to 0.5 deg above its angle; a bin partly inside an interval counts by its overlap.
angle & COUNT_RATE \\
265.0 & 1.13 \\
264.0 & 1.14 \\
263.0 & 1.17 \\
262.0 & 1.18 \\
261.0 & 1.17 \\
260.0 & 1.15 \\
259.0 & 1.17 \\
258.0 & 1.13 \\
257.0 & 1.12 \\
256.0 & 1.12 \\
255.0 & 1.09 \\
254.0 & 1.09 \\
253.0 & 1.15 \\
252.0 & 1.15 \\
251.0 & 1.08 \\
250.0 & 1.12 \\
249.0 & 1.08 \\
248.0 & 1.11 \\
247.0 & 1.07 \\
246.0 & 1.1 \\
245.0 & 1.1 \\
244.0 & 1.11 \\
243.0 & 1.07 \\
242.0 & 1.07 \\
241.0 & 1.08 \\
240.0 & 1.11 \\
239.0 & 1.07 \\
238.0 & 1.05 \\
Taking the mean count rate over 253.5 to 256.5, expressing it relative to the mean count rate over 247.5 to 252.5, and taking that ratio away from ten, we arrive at 9.01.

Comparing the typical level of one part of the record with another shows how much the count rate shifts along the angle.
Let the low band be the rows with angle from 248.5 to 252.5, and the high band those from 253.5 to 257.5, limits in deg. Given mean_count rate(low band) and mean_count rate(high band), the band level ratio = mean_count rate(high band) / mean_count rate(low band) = 1.00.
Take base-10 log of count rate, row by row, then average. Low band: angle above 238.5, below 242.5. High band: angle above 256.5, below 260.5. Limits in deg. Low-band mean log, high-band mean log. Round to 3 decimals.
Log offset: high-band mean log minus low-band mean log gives 0.023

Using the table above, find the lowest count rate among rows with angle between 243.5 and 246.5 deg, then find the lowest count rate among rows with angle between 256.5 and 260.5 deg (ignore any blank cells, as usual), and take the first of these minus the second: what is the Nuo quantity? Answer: -0.020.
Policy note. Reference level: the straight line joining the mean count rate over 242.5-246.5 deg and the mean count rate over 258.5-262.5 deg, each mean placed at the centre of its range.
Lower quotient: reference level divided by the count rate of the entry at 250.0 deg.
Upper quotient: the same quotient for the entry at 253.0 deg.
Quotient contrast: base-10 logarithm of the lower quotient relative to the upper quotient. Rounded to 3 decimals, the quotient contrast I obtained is 0.006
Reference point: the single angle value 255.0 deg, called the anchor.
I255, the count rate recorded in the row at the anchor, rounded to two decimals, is 1.09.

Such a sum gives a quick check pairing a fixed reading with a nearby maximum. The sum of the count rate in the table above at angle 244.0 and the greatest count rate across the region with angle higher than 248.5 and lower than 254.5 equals 2.26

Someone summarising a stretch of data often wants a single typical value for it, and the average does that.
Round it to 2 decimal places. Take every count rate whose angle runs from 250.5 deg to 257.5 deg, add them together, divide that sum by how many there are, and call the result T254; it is 1.11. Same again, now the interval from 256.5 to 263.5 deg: 1.16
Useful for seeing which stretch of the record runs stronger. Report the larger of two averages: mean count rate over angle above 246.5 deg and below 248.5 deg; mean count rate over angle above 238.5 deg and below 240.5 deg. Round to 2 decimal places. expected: 1.09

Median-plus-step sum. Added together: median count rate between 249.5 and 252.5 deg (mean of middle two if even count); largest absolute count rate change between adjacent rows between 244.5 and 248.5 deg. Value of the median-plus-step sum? 1.16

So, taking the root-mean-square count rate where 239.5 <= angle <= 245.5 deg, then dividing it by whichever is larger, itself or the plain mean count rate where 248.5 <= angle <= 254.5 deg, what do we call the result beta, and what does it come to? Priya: 0.981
